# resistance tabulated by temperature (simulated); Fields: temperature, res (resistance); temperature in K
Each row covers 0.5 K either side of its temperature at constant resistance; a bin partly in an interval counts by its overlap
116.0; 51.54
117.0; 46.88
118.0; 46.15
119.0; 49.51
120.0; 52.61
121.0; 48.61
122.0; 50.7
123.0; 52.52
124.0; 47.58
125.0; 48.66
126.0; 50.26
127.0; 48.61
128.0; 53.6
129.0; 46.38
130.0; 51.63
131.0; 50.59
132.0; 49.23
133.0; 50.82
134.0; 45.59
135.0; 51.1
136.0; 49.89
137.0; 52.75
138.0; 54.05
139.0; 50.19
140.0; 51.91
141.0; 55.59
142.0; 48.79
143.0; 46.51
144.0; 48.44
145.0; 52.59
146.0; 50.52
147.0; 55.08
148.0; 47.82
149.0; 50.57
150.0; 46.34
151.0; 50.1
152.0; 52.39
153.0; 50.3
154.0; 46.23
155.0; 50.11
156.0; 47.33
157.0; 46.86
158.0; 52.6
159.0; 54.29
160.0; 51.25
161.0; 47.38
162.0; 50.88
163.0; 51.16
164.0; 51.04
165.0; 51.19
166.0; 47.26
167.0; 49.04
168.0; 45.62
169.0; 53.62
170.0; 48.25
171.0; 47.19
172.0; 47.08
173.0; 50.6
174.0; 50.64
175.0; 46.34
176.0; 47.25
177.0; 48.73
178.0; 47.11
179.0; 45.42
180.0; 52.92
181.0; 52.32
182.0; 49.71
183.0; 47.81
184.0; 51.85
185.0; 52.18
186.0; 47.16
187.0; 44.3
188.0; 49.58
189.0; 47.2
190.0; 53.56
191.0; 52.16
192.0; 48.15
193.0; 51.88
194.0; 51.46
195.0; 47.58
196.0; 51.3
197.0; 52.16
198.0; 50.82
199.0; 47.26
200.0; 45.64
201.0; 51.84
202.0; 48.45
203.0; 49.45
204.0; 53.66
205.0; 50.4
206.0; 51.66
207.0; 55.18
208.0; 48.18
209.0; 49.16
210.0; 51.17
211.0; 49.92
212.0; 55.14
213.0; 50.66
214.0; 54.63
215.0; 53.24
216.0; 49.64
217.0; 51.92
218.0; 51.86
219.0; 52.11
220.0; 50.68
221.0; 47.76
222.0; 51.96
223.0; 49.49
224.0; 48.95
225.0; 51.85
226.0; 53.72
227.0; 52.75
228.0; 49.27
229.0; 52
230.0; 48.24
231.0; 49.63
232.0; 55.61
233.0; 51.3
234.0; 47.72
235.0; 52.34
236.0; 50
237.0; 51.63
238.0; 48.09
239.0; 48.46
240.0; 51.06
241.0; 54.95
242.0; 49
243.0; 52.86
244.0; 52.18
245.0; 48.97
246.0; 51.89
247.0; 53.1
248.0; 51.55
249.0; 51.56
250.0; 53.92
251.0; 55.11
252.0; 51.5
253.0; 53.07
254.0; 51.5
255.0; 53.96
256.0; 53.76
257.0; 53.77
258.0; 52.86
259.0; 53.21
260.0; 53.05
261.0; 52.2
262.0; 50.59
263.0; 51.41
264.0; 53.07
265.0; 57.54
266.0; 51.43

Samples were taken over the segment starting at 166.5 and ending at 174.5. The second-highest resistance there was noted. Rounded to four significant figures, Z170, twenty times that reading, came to 1013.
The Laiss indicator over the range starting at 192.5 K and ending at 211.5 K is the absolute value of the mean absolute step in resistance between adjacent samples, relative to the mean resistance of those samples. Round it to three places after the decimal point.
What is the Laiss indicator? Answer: 0.055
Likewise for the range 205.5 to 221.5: 0.052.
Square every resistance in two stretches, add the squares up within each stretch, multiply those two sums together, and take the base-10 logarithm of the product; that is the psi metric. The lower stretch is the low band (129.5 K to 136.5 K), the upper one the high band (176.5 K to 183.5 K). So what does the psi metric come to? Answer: 8.47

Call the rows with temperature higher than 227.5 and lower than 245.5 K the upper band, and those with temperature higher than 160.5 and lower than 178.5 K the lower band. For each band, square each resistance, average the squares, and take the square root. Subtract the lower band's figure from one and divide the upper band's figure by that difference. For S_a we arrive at -1.06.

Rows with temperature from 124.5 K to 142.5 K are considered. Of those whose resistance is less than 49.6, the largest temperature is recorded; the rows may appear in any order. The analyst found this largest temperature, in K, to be 142.0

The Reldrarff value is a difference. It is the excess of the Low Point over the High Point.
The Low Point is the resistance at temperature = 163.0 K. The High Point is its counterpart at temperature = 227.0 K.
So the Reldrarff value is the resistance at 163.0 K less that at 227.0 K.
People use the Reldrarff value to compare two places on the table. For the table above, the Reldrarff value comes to -1.6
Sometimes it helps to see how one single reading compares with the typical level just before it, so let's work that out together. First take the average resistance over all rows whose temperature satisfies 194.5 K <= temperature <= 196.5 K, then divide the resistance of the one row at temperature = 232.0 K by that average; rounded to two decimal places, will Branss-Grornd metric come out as 1.12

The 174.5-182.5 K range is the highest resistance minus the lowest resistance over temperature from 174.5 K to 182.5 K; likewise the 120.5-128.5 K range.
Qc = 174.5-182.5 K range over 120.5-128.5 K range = 1.25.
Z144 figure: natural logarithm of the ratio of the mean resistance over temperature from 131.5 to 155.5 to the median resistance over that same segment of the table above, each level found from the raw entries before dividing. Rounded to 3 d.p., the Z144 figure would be 0.001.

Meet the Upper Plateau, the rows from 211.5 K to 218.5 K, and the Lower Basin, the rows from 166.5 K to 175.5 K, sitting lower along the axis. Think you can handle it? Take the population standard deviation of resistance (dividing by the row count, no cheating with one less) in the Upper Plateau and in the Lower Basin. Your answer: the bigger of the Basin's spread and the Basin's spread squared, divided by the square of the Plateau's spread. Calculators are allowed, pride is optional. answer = 1.7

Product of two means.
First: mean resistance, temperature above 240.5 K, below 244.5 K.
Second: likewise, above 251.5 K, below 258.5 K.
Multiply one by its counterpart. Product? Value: 2765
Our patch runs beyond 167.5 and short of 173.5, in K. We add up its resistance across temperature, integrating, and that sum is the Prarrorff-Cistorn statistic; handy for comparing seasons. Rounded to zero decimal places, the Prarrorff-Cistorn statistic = 292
